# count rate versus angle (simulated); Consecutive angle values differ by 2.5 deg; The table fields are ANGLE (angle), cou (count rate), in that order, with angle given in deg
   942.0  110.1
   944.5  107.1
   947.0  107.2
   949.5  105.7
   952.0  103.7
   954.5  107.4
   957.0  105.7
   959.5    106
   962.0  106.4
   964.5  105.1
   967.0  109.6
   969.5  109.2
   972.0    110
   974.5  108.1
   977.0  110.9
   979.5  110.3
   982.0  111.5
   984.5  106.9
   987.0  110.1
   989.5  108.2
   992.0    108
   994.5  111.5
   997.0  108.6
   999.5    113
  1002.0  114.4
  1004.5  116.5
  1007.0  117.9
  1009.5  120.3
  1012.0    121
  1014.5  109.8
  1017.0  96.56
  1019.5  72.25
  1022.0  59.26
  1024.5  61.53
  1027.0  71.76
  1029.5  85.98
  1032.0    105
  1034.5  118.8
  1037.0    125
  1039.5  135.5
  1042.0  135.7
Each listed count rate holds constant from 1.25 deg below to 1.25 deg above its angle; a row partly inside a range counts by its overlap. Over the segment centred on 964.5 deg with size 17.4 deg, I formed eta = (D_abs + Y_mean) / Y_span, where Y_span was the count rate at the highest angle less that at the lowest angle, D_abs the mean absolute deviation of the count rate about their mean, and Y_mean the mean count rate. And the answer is 25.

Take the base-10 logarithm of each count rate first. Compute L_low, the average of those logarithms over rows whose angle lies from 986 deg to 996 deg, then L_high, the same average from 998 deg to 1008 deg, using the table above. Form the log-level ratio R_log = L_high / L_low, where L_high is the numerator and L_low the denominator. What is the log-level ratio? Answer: 1.011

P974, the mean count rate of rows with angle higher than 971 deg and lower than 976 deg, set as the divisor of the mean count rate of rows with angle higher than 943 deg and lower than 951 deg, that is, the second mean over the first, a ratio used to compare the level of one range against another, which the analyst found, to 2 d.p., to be 0.98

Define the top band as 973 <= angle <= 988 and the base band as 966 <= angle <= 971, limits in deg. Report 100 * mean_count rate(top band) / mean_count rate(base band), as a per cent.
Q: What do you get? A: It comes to 100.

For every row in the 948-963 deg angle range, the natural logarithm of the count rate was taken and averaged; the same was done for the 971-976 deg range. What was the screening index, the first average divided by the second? 0.99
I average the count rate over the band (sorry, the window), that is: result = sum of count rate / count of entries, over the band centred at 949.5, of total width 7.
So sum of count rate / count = 106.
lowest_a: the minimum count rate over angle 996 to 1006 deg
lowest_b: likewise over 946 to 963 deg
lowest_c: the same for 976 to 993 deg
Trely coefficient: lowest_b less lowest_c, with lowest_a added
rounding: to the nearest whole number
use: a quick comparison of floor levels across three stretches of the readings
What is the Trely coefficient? 105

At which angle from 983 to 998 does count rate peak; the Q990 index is 994.5 deg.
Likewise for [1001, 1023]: 1012.0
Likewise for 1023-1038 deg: 1037.0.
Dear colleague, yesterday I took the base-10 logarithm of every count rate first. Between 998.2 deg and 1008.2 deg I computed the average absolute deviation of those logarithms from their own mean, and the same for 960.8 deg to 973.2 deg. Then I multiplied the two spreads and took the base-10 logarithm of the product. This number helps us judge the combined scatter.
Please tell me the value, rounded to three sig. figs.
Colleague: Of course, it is -4.31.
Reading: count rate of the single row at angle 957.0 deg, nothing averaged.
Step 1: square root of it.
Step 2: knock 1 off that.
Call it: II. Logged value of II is 9.28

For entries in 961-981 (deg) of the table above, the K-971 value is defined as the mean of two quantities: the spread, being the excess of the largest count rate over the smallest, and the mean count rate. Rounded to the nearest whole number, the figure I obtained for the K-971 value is 57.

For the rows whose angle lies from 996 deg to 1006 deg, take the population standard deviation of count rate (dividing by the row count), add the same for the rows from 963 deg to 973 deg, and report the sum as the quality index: 4.9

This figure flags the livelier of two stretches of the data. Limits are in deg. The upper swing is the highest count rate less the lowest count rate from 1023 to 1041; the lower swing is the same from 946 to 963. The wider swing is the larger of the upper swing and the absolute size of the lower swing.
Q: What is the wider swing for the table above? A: 74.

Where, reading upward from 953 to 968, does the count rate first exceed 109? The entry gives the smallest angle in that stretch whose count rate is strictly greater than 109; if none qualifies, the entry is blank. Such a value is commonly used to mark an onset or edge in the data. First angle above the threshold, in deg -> 967.0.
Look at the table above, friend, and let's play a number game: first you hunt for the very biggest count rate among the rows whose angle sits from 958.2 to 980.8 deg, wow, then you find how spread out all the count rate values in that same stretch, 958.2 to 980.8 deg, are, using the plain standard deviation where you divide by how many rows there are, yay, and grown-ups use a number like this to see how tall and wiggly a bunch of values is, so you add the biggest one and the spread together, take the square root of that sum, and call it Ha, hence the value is 10.6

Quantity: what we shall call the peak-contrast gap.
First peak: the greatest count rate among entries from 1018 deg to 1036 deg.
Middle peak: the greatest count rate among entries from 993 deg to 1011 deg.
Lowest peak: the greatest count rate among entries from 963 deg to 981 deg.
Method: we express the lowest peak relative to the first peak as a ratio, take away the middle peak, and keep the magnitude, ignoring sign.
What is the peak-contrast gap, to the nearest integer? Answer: 119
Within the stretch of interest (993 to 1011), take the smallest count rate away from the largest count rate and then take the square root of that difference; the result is 3.4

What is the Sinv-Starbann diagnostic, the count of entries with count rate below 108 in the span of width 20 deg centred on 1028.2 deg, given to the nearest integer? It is 6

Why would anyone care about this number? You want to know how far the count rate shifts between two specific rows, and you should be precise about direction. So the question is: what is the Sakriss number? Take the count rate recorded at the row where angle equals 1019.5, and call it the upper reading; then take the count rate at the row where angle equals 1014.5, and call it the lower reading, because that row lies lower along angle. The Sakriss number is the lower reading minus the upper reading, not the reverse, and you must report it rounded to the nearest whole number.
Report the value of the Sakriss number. 38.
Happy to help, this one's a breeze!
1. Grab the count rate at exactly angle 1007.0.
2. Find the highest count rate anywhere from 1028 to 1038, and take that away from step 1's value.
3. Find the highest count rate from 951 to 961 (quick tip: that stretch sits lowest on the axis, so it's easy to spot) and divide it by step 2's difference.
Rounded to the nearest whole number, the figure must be -15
